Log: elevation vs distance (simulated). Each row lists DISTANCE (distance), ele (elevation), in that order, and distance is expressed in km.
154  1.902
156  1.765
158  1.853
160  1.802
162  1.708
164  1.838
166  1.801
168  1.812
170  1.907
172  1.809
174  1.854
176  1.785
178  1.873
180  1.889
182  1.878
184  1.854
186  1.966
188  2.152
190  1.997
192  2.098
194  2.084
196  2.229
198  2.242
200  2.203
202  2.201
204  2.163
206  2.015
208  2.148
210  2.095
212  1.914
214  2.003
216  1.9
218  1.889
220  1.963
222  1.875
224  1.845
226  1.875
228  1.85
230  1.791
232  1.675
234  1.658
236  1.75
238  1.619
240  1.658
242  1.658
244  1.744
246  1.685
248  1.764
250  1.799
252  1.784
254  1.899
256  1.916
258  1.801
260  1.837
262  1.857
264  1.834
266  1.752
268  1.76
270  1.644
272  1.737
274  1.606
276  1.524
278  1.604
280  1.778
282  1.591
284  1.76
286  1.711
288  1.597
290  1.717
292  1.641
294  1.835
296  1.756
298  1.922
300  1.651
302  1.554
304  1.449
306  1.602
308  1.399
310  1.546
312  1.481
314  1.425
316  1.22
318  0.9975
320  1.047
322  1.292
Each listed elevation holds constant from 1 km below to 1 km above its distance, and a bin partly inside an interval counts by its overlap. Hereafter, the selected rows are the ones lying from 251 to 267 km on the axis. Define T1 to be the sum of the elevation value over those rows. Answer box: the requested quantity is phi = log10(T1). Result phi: 1.2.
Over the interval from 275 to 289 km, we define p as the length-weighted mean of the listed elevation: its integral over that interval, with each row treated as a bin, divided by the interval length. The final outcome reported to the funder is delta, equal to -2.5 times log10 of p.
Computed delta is -0.55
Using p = 1.65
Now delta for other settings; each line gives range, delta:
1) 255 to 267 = -0.66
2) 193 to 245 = -0.71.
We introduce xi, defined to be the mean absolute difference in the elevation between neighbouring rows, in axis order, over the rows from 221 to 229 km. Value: 0.028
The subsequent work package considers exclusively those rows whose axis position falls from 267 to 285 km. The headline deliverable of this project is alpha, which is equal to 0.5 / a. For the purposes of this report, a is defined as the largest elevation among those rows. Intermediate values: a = 1.778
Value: 0.28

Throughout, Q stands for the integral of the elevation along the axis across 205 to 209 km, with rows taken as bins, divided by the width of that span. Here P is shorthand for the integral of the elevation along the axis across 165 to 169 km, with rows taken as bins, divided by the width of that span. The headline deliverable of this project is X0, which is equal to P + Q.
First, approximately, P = 1.81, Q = 2.08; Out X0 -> 3.89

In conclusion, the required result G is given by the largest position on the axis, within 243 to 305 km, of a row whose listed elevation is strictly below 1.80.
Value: 304 km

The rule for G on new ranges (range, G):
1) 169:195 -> 176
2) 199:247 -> 246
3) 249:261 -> 252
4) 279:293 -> 292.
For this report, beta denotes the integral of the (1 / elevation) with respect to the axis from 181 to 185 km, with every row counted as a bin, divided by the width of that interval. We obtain 0.536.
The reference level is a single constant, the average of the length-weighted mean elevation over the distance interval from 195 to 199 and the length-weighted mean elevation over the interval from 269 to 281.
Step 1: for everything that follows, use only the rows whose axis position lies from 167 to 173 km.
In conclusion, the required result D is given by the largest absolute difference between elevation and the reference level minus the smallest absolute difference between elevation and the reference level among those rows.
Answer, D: 0.10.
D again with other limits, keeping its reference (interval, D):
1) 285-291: 0.12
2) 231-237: 0.09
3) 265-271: 0.12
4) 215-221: 0.03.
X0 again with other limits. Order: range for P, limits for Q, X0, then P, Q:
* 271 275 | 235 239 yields 3.36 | 1.67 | 1.68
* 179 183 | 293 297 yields 3.68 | 1.88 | 1.80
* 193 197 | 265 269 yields 3.91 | 2.16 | 1.76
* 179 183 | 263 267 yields 3.68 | 1.88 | 1.79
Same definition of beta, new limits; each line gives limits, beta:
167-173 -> 0.543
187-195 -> 0.480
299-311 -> 0.654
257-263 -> 0.546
